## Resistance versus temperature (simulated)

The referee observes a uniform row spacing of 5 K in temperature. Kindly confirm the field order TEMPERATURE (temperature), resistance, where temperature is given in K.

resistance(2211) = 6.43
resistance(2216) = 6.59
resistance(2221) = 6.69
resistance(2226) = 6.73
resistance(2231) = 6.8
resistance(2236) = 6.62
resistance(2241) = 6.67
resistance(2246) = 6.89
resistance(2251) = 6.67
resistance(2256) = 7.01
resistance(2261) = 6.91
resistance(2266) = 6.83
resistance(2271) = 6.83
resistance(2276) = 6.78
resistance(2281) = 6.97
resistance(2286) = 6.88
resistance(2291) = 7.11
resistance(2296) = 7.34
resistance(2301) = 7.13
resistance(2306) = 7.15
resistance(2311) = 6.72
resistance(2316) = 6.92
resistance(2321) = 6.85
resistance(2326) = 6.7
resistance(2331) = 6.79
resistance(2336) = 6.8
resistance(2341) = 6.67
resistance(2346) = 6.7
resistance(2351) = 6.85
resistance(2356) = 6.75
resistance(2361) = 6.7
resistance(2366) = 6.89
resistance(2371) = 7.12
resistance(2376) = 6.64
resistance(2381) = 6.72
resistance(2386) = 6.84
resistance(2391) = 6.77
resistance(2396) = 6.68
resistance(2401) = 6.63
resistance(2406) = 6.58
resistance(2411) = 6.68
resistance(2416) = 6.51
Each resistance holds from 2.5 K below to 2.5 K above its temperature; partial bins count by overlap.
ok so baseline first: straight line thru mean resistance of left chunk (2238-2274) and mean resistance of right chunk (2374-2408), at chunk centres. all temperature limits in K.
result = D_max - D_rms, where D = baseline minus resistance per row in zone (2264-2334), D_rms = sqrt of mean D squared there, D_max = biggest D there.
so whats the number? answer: -0.17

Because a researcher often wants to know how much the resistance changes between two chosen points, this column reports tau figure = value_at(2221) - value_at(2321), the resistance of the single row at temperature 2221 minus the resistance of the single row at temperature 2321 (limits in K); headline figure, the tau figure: -0.16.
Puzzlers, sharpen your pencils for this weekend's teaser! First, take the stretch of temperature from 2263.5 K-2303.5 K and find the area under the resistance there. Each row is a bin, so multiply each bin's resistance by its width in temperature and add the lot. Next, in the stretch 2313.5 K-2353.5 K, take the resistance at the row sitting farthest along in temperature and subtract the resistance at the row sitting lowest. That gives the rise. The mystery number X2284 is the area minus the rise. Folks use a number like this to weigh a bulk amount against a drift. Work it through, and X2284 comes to 279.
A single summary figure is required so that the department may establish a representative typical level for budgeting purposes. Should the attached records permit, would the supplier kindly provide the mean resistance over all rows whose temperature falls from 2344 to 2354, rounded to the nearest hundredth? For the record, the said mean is 6.78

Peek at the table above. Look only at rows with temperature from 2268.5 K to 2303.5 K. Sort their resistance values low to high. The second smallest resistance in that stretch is 6.83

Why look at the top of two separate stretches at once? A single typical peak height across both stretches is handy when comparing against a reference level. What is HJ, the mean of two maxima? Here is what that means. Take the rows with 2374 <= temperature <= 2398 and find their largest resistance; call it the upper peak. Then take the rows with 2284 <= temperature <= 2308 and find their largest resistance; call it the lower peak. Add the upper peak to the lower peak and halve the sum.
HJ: 7.09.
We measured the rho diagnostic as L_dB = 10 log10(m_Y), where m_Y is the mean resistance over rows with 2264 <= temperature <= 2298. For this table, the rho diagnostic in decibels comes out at 8.43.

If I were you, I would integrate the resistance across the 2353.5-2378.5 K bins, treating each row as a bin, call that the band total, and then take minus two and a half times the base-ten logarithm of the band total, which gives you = -5.579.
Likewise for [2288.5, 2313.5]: -5.621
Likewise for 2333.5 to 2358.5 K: -5.569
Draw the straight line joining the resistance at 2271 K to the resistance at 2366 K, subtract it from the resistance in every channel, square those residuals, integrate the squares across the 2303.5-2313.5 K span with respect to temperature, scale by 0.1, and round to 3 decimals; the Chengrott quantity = 0.054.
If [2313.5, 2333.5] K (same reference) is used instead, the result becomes 0.019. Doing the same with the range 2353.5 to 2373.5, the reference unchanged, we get 0.052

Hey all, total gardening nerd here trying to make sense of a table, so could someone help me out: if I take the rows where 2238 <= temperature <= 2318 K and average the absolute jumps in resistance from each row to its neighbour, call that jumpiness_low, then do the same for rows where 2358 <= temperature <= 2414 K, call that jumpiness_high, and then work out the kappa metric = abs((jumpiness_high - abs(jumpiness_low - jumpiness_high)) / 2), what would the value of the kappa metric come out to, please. 0.059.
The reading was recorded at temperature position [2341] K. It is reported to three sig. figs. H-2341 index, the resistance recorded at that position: 6.67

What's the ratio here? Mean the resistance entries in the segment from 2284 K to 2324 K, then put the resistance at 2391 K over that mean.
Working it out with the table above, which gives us 0.97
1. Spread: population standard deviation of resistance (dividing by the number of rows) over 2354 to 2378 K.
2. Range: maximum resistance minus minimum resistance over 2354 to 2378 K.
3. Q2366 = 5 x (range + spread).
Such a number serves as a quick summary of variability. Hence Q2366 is 3.3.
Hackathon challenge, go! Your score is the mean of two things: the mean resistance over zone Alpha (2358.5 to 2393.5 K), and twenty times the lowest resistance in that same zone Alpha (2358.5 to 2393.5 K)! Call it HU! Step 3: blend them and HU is 69.8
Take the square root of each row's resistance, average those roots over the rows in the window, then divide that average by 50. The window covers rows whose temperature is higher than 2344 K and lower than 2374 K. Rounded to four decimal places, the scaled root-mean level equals 0.0523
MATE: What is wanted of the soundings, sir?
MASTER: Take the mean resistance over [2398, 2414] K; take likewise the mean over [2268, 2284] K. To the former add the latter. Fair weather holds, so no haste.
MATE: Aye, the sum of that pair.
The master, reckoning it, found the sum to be 13.5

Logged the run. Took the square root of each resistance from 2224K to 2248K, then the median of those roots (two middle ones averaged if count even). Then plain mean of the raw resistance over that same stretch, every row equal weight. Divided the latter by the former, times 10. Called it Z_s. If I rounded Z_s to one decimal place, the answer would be 26.0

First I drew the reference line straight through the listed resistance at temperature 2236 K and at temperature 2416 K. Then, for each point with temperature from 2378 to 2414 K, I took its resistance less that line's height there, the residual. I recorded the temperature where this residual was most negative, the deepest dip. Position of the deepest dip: 2406 K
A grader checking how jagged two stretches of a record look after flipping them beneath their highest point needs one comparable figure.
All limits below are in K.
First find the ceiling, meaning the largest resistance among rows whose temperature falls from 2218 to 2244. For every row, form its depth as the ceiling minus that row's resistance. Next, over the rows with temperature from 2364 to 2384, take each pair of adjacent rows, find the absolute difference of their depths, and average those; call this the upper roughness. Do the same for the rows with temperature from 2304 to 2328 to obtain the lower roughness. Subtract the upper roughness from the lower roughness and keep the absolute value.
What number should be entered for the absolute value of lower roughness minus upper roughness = 0.051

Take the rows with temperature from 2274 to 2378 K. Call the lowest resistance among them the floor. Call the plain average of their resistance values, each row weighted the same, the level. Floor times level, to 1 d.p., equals 45.7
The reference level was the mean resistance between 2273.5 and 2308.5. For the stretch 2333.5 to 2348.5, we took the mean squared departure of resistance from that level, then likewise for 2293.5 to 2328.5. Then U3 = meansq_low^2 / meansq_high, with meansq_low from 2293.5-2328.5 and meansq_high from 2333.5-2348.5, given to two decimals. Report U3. 0.03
